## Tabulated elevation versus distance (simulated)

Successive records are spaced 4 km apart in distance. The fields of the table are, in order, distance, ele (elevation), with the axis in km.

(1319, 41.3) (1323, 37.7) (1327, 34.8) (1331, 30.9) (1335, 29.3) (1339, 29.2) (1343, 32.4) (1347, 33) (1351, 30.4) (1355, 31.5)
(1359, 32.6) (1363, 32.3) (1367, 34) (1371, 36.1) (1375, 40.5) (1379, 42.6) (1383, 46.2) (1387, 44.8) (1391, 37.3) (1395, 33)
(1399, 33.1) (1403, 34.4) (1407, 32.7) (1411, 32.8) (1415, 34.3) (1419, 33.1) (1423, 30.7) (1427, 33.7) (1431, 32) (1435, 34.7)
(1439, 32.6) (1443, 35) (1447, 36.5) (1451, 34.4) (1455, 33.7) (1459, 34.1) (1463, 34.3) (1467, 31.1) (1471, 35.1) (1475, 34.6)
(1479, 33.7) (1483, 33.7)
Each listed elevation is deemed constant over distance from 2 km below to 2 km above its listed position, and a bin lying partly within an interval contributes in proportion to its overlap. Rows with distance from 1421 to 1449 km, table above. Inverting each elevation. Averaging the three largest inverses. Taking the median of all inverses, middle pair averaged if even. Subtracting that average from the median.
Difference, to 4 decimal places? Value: -0.0018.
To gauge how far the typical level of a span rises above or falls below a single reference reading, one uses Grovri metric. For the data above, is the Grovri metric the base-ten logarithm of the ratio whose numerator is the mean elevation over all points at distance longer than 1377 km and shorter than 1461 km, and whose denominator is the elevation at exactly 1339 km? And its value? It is 0.083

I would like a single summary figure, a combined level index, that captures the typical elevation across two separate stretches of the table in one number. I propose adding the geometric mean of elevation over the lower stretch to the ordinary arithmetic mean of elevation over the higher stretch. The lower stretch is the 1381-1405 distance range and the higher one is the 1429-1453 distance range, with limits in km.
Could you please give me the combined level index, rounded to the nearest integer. 72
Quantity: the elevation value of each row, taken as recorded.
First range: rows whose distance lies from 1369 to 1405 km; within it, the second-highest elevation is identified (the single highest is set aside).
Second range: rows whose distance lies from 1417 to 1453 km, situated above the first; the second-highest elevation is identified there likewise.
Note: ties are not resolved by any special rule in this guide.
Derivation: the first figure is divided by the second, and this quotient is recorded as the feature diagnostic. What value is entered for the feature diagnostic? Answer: 1.28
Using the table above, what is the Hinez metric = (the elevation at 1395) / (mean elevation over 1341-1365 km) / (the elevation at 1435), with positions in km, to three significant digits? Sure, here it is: 0.0297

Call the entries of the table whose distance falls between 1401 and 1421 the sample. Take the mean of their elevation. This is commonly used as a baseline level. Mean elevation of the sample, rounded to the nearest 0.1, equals 33.5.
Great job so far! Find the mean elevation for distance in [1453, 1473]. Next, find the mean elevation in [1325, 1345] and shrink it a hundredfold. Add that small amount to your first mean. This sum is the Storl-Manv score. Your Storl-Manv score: 34.0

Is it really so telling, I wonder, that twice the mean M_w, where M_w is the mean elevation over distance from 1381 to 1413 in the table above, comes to 74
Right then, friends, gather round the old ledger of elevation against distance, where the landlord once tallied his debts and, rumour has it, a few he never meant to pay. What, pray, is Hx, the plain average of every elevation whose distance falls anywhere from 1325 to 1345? 31.3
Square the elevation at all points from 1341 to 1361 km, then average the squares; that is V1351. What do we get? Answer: 1024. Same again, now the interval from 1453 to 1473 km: 1135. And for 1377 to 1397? 1687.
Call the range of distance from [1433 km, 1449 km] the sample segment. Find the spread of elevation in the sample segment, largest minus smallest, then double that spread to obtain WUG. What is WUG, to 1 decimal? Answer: 7.8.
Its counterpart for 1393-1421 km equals 3.4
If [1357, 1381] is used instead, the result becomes 20.6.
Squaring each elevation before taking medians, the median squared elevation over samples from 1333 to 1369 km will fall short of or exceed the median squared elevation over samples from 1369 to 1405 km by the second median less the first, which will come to 348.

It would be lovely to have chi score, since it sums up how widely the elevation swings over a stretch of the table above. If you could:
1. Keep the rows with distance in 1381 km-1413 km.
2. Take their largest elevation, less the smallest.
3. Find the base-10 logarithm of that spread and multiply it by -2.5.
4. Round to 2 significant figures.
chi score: -2.8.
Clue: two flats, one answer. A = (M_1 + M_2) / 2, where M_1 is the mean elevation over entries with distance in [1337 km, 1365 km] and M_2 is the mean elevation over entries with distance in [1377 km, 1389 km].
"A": 38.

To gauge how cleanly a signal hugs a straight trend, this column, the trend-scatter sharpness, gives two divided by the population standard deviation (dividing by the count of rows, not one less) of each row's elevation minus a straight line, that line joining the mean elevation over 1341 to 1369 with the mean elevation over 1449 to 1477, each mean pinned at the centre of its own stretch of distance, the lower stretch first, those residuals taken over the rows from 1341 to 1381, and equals 0.54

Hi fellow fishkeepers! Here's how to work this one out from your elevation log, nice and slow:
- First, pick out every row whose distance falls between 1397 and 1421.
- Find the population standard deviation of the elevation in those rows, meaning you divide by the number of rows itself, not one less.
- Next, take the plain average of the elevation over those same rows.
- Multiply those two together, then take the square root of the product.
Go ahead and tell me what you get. 4.8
